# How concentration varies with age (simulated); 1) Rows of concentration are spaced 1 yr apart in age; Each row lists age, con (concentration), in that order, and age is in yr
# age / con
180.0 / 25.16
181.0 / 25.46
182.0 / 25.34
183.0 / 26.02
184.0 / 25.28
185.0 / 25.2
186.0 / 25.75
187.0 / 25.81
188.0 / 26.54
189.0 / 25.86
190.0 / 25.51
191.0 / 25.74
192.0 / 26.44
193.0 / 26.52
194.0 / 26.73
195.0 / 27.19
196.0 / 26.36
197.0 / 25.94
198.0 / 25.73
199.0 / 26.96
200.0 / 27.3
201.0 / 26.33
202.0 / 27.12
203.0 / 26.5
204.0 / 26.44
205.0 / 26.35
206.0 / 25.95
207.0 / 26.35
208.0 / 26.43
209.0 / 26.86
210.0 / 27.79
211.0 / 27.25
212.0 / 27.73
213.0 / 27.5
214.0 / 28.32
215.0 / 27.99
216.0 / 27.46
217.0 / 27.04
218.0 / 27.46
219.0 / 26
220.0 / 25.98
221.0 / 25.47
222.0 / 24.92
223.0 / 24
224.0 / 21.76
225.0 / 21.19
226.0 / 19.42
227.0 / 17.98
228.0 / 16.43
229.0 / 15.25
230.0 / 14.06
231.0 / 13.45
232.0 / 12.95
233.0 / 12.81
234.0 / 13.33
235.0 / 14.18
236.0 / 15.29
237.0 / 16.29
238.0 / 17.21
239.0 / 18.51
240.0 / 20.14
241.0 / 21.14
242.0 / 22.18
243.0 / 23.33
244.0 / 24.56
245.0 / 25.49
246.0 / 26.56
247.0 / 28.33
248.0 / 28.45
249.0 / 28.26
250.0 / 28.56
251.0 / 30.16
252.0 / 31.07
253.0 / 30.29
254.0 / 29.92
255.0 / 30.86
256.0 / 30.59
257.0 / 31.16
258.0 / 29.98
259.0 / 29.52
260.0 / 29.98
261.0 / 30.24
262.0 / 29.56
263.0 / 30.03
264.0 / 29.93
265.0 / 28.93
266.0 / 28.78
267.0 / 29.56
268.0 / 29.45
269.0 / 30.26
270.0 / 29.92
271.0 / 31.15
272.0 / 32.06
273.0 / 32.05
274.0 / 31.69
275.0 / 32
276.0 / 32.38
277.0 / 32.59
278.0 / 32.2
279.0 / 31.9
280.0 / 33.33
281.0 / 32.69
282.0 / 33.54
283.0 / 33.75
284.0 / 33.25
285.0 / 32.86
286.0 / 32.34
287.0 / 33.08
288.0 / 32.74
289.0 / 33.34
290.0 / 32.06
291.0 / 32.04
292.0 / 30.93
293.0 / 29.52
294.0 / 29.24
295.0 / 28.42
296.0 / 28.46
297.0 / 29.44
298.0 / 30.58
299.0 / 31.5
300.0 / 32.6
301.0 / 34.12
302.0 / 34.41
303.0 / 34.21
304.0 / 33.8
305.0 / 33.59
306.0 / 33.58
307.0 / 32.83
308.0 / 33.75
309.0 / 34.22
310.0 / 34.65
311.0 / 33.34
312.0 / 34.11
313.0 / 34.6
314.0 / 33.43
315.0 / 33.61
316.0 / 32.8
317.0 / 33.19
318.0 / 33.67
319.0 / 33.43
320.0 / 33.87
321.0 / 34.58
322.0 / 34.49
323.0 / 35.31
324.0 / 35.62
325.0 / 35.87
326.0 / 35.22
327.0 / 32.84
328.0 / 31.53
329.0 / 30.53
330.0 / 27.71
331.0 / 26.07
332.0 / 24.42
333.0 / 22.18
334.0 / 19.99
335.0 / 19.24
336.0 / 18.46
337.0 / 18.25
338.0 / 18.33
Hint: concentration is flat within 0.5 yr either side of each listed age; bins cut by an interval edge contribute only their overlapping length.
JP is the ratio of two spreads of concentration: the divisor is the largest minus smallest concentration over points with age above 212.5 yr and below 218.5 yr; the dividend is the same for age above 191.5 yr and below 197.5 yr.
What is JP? 1.0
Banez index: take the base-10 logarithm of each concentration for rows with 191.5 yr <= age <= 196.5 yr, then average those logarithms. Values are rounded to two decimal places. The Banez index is 1.43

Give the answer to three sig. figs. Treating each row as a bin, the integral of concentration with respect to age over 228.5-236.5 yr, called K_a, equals 111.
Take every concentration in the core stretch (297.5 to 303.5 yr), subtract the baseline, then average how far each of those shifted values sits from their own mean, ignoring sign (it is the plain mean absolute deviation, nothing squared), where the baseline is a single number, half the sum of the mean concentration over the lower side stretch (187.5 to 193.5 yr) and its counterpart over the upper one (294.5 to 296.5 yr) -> 1.3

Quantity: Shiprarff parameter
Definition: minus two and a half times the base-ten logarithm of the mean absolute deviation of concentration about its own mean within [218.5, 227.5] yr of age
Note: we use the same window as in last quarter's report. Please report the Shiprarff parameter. -1.0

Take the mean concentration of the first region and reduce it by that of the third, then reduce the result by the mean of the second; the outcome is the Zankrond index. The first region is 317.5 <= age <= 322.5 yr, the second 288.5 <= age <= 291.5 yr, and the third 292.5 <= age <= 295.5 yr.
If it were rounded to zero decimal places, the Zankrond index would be -28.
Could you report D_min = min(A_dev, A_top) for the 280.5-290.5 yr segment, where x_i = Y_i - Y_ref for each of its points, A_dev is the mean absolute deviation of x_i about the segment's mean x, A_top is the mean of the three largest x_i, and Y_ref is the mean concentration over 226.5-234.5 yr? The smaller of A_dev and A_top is 0.43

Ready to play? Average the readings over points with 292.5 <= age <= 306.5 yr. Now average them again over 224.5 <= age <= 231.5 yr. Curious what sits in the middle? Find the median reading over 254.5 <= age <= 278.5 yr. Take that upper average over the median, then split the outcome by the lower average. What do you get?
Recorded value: 0.062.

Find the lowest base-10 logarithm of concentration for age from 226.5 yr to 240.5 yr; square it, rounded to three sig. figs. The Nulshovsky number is 1.23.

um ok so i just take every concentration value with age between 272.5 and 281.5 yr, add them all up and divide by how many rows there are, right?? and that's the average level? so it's 32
